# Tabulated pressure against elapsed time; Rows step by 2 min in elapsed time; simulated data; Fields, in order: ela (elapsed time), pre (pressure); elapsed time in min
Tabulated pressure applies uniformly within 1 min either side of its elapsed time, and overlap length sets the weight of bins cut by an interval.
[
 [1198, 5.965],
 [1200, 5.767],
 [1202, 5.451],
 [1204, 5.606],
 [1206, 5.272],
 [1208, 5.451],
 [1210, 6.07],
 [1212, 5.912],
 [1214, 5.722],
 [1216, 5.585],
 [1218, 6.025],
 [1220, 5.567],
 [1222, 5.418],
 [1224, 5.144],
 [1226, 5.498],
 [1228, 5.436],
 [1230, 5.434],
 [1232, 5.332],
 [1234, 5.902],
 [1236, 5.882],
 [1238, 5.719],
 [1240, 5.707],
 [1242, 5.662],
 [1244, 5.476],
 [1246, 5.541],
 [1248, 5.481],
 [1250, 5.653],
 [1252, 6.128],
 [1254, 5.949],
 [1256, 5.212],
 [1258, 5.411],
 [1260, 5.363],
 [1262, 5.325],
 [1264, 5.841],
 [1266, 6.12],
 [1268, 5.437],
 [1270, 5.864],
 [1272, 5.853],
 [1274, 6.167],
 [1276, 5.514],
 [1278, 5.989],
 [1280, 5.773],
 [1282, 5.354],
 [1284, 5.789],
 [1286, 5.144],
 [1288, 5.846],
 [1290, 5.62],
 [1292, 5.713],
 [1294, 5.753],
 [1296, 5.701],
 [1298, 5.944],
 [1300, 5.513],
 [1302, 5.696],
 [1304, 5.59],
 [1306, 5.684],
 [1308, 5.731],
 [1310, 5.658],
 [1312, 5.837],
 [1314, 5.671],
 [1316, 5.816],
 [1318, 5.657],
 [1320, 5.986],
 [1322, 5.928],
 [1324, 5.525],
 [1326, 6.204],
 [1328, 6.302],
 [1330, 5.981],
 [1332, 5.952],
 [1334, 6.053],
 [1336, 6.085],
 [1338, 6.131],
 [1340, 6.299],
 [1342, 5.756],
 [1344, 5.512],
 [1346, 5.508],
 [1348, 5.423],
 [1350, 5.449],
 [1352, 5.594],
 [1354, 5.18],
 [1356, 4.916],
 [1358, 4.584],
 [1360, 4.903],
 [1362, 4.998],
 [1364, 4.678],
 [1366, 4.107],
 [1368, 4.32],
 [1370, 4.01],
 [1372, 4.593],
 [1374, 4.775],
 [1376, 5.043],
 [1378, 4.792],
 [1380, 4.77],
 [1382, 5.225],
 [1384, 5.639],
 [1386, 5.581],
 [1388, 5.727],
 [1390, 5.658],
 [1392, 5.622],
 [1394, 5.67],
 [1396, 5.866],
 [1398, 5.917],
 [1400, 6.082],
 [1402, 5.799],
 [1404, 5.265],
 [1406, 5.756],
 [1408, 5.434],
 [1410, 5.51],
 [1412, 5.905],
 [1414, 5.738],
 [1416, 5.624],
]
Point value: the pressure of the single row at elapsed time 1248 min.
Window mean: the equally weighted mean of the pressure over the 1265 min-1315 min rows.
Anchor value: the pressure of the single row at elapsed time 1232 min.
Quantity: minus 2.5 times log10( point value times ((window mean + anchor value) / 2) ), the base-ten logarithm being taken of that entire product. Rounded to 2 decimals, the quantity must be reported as -3.70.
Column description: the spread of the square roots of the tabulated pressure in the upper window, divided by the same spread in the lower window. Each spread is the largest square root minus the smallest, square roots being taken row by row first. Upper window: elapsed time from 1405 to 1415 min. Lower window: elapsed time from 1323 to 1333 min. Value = 0.6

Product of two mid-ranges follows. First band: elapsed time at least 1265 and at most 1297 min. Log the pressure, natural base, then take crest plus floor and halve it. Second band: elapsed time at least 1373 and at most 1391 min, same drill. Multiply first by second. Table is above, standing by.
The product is 2.86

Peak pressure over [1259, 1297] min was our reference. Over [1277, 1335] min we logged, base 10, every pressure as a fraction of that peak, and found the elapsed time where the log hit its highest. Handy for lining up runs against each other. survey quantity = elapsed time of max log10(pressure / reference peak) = 1328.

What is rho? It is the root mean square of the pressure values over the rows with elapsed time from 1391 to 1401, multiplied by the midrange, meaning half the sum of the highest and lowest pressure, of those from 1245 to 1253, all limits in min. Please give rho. 33.9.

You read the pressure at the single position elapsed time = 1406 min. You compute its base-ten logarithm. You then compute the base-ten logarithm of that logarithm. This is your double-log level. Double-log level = -0.119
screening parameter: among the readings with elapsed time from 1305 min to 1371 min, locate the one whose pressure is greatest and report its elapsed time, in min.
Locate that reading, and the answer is 1328 min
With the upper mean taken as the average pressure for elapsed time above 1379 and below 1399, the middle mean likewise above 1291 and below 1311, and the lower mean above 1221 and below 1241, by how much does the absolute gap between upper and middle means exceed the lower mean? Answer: -5.4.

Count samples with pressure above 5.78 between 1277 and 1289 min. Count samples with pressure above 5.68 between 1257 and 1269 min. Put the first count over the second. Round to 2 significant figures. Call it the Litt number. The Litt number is 1.5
